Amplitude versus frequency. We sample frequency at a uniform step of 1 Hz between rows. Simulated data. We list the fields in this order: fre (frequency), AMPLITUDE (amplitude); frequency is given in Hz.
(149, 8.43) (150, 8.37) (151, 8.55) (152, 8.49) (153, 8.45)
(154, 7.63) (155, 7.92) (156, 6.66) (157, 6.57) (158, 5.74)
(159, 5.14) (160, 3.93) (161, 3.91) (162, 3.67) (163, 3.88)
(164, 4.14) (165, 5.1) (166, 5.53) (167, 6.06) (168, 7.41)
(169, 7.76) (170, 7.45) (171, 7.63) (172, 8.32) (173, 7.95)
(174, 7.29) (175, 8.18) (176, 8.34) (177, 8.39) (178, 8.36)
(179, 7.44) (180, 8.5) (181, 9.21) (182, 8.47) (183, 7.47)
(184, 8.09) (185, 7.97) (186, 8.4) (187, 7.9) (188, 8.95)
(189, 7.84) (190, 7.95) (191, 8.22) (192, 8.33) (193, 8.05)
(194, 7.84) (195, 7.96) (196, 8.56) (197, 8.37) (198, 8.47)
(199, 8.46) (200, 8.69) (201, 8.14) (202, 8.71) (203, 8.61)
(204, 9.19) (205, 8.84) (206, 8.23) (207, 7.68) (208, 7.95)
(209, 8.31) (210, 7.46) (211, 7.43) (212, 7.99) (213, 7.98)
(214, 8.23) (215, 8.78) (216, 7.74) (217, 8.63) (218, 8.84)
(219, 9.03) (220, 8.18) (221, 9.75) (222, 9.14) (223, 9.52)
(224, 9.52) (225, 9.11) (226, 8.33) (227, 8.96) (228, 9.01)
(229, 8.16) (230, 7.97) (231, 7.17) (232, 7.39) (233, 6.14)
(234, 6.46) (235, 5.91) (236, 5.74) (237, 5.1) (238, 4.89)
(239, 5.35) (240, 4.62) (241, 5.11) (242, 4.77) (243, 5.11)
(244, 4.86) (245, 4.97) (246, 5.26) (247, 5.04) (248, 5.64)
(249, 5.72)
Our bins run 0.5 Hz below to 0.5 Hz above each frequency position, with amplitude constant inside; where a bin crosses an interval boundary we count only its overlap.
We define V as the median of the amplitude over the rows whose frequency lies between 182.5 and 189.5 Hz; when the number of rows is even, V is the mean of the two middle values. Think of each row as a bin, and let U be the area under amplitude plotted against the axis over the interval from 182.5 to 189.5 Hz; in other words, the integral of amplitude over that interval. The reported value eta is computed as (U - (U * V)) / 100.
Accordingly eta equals -3.9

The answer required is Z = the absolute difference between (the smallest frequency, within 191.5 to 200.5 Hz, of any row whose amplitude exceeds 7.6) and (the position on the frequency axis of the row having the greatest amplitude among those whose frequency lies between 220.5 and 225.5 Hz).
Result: 29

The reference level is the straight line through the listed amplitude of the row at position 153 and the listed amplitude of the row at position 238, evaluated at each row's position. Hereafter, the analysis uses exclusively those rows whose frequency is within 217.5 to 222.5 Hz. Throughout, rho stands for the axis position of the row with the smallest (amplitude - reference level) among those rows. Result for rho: 220 Hz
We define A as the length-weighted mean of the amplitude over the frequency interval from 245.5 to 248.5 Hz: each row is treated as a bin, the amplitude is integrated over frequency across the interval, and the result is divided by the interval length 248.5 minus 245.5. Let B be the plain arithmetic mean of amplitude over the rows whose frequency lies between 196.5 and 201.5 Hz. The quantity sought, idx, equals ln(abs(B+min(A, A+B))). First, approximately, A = 5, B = 8.4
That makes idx 2.62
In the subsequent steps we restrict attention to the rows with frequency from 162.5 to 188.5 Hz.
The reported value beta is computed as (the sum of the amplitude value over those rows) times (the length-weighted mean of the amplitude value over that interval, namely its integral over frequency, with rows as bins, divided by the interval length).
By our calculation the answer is 1450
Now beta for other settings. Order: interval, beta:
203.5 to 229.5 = 1895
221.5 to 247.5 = 1159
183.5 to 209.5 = 1790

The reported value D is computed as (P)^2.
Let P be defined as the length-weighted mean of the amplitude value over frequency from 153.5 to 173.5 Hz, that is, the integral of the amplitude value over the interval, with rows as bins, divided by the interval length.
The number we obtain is 37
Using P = 6.12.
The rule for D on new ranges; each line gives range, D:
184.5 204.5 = 69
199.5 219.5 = 69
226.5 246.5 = 38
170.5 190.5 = 66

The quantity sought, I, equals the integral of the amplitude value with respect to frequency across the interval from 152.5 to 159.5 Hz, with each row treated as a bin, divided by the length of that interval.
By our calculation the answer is 7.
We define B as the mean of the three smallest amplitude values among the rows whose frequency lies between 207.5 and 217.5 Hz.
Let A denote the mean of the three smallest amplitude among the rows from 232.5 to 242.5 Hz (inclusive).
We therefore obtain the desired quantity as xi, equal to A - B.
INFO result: -3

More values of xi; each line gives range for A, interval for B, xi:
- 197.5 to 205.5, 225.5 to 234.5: 2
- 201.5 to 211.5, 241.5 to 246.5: 3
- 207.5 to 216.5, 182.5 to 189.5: 0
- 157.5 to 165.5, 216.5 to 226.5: -5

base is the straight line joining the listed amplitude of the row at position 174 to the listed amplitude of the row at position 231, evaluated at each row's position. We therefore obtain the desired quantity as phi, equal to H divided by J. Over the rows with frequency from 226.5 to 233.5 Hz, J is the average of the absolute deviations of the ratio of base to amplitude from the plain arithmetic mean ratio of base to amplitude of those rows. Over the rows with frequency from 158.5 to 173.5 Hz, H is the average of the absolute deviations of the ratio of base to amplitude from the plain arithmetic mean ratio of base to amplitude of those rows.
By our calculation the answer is 3.7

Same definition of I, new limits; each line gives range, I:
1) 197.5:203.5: 9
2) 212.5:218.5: 8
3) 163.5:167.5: 5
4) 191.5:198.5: 8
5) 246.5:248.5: 5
